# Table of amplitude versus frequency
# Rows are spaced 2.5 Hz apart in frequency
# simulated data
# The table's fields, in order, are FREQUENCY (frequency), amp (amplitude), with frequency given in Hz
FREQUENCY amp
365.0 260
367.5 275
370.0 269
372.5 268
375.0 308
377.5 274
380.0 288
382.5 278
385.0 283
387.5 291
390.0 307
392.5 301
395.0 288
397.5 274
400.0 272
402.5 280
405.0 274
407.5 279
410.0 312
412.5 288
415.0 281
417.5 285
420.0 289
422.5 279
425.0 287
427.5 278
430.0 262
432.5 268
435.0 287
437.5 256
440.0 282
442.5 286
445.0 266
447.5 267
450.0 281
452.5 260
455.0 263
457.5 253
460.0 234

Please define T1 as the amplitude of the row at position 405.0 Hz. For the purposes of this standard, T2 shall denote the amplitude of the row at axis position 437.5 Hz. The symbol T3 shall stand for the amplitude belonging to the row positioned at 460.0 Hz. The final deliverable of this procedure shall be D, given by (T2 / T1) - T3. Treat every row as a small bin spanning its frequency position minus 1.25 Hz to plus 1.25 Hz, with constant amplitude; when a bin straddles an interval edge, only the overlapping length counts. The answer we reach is -233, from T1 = 274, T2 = 256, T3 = 234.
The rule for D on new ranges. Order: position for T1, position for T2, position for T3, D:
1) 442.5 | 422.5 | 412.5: -287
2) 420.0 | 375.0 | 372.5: -267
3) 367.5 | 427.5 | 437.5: -255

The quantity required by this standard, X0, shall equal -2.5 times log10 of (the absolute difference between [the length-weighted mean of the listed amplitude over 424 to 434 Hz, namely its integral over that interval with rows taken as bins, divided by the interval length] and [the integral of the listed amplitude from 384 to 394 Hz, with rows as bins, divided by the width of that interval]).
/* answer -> -3.3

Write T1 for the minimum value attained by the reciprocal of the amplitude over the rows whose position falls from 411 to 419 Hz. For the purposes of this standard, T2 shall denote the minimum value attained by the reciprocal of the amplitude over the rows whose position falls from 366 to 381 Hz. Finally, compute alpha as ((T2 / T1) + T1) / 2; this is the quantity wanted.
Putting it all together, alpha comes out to 0.469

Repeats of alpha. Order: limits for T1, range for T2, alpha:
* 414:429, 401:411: 0.465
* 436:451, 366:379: 0.466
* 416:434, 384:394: 0.472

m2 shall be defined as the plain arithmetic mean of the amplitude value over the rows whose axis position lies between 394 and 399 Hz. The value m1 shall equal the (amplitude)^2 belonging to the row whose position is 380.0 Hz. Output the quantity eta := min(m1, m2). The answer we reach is 281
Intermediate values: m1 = 82944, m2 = 281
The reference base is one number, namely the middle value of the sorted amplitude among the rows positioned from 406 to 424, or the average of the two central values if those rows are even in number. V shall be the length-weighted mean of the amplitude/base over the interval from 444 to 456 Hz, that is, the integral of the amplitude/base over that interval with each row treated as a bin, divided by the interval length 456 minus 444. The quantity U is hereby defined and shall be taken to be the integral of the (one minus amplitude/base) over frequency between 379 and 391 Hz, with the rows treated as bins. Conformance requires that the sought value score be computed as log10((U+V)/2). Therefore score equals -0.42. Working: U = -0.17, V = 0.94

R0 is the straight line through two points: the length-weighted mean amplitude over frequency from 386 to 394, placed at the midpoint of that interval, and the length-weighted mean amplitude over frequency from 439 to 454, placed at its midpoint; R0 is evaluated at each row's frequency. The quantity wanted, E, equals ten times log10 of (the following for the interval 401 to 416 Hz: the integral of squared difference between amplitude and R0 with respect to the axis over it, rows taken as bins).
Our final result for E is 34.9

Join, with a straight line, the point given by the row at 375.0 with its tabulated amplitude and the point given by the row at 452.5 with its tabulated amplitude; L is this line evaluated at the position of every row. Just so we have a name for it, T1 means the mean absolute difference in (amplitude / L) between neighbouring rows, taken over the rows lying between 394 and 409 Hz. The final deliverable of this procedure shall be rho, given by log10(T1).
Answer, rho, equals -1.64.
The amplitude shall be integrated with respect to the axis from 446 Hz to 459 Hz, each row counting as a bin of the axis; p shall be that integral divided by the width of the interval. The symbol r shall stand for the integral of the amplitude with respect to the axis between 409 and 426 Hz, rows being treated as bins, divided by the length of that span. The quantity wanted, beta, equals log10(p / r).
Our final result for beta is -0.038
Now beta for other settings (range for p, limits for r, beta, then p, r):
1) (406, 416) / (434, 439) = 0.029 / 290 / 271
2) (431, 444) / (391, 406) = -0.010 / 275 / 282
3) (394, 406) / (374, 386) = -0.013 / 277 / 286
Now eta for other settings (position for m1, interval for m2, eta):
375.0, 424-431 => 276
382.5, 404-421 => 287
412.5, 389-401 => 288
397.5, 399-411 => 283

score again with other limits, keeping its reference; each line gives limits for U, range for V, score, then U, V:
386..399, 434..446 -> -0.48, -0.30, 0.97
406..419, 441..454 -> -0.41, -0.17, 0.95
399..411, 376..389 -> -0.27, 0.08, 1.00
